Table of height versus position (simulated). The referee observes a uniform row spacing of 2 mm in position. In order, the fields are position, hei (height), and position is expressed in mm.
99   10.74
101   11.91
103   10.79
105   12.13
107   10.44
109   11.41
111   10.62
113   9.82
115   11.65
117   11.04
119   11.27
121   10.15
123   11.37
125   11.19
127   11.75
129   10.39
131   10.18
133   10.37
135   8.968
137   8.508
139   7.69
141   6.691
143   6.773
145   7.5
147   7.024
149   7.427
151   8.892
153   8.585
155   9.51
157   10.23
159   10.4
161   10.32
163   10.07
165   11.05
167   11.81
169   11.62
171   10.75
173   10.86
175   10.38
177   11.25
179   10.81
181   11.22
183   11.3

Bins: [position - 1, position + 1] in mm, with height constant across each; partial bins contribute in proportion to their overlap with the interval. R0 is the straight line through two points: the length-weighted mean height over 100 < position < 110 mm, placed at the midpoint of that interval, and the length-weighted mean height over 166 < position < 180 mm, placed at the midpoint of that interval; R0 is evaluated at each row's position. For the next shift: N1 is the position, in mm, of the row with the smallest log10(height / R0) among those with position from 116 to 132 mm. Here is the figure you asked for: 121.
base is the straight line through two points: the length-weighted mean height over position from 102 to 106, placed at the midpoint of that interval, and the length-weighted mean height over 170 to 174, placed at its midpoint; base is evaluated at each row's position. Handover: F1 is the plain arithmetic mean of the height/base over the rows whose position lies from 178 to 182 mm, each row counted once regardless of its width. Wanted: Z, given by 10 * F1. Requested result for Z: 10.3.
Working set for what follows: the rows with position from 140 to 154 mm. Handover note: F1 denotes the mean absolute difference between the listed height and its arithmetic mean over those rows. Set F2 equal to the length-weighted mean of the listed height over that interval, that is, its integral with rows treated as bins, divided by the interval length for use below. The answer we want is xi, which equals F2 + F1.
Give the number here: 8.2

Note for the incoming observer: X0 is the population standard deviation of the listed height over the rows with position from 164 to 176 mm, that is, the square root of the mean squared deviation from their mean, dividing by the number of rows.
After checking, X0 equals 0.5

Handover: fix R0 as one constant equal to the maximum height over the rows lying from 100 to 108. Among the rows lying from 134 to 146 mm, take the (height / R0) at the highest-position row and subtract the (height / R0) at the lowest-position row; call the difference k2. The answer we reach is -0.12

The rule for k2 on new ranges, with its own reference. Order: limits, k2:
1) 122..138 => -0.24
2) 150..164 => 0.10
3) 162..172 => 0.06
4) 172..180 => 0.00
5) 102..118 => 0.02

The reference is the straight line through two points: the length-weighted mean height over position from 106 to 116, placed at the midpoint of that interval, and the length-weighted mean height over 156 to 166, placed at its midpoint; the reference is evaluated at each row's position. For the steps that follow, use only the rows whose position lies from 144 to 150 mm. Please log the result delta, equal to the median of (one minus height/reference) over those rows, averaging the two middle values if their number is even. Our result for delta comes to 0.29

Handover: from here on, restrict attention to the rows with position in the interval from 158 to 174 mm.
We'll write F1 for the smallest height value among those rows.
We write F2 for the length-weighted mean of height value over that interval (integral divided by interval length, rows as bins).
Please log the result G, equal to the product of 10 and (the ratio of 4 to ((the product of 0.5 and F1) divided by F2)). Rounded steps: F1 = 10.07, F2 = 10.9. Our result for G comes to 86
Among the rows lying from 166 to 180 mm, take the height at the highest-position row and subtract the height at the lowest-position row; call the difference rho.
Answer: -1.0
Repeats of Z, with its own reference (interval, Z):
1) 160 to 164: 9.4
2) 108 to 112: 9.7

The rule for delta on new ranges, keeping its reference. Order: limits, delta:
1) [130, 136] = 0.04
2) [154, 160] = 0.02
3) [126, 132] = 0.02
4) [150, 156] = 0.15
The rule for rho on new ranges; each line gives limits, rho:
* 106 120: 0.8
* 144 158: 2.7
